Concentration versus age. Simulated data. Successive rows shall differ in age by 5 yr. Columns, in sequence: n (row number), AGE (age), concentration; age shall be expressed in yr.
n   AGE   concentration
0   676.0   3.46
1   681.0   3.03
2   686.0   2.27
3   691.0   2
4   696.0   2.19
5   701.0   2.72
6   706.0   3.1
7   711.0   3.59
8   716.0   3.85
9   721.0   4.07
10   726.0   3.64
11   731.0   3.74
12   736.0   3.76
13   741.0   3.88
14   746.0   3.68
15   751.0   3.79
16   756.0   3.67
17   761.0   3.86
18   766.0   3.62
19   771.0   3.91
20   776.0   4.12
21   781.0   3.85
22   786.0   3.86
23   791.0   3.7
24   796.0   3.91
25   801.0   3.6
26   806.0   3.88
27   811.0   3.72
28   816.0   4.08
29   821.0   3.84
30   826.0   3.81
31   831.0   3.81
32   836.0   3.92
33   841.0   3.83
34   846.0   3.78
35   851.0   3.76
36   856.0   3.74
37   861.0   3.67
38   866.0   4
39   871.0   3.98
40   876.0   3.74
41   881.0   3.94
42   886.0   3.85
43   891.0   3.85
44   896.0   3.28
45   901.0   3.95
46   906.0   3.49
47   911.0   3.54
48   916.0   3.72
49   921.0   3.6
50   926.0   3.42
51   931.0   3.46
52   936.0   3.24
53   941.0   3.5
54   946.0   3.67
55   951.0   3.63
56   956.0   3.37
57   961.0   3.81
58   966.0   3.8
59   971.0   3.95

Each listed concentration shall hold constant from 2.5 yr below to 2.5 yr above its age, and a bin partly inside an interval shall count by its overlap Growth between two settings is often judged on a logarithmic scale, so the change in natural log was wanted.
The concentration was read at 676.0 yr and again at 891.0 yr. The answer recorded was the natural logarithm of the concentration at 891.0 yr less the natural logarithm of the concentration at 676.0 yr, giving 0.11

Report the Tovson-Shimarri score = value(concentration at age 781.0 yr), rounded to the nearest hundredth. 3.85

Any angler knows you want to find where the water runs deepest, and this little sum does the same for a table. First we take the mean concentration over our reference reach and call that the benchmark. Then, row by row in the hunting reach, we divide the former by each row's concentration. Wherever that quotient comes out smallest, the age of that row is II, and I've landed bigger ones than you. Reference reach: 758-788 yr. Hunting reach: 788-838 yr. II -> 816.0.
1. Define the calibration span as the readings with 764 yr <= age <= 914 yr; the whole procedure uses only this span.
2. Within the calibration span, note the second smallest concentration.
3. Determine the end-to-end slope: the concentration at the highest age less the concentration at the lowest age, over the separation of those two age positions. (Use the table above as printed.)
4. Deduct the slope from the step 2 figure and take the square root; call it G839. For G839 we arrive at 1.87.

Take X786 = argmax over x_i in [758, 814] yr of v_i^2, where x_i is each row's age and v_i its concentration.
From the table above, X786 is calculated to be 776.0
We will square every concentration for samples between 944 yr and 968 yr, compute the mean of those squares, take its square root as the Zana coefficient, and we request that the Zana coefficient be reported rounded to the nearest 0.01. 3.66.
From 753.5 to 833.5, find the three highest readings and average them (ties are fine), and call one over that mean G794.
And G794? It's 0.248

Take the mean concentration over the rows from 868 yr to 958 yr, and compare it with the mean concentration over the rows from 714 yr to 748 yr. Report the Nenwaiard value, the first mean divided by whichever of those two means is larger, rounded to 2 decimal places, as 0.95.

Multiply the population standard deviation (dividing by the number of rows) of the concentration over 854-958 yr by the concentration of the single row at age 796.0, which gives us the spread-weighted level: 0.87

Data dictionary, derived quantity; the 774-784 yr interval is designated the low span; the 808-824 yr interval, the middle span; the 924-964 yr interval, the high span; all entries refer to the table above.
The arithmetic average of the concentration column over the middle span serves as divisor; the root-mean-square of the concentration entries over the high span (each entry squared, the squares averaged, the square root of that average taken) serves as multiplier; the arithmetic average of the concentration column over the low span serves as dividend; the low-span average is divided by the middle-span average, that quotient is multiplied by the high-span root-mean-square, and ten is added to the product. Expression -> 13.6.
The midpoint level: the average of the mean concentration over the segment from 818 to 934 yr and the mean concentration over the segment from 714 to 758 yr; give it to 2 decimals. 3.76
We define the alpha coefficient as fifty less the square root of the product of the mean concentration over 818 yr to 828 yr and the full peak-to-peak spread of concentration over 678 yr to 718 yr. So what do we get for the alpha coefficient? 47.3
